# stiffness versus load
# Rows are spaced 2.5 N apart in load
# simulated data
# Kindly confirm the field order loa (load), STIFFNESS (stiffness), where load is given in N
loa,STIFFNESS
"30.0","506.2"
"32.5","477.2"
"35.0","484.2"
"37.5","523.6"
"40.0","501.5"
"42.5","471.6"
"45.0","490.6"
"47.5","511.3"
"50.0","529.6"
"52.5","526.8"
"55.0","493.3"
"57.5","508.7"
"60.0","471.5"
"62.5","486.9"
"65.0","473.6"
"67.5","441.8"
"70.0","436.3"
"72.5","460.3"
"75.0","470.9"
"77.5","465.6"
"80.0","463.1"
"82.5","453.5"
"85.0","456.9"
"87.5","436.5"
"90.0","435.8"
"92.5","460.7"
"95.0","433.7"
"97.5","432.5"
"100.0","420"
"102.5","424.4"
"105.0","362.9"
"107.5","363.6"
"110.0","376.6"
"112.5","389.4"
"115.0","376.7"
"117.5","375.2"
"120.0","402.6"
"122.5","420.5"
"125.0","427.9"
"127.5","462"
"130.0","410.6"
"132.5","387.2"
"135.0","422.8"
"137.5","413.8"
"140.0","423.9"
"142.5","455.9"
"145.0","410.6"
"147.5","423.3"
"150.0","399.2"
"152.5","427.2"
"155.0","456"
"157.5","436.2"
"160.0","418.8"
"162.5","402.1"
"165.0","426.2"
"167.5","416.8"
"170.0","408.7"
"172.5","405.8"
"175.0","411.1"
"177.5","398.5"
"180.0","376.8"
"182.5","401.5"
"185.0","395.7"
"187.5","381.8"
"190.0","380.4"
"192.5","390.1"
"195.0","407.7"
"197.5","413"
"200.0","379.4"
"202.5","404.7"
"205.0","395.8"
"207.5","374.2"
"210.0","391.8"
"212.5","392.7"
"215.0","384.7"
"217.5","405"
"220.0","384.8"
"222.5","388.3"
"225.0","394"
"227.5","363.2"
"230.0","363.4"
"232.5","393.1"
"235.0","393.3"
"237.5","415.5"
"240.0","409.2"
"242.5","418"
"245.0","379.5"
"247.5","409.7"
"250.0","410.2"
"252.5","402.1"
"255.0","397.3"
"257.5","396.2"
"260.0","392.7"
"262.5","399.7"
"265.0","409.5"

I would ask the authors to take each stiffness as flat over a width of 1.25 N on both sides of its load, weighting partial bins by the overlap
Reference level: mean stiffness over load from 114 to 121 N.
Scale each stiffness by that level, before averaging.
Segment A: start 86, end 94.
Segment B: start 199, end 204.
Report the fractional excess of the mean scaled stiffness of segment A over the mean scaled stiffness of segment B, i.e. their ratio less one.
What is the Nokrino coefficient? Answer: 0.13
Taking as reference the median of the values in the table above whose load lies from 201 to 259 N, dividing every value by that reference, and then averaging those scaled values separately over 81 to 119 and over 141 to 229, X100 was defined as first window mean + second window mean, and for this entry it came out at 2.07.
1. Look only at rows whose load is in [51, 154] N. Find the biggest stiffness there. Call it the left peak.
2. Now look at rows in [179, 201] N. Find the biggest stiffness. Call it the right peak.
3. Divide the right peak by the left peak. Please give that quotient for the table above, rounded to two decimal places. 0.78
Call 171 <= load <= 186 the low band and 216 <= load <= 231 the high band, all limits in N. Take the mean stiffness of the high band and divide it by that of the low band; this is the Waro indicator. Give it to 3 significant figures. 0.962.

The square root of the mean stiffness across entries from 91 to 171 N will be 20.4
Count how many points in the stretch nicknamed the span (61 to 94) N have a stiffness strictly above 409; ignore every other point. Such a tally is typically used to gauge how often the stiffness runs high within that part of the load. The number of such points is 13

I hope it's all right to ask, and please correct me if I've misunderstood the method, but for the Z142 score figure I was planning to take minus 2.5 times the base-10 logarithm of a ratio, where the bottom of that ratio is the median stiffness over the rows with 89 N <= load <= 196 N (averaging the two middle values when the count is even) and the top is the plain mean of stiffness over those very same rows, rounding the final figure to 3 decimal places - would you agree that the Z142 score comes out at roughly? 0.000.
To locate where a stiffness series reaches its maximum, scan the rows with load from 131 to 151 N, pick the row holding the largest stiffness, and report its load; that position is 142.5 N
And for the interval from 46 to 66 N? 50.0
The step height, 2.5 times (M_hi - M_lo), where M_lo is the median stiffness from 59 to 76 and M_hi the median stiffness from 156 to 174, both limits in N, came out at -135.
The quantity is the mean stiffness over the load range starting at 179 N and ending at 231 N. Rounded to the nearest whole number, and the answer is 389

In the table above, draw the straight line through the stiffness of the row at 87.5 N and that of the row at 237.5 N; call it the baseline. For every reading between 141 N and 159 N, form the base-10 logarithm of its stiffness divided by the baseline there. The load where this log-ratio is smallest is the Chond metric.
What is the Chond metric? 150.0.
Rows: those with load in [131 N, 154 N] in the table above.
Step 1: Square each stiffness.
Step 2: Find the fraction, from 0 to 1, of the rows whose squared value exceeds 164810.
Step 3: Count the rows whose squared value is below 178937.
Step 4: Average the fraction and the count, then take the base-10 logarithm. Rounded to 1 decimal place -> 0.5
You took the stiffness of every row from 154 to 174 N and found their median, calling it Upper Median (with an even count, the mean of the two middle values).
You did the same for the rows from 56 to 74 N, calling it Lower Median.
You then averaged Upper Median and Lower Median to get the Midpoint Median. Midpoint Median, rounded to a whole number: 445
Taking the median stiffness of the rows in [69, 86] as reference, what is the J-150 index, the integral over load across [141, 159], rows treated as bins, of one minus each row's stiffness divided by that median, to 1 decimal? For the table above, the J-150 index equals 1.2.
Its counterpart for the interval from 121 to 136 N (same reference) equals 1.3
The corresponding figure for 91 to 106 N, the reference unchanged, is 1.2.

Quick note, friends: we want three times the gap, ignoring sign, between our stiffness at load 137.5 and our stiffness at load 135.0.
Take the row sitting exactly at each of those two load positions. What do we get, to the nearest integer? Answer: 27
